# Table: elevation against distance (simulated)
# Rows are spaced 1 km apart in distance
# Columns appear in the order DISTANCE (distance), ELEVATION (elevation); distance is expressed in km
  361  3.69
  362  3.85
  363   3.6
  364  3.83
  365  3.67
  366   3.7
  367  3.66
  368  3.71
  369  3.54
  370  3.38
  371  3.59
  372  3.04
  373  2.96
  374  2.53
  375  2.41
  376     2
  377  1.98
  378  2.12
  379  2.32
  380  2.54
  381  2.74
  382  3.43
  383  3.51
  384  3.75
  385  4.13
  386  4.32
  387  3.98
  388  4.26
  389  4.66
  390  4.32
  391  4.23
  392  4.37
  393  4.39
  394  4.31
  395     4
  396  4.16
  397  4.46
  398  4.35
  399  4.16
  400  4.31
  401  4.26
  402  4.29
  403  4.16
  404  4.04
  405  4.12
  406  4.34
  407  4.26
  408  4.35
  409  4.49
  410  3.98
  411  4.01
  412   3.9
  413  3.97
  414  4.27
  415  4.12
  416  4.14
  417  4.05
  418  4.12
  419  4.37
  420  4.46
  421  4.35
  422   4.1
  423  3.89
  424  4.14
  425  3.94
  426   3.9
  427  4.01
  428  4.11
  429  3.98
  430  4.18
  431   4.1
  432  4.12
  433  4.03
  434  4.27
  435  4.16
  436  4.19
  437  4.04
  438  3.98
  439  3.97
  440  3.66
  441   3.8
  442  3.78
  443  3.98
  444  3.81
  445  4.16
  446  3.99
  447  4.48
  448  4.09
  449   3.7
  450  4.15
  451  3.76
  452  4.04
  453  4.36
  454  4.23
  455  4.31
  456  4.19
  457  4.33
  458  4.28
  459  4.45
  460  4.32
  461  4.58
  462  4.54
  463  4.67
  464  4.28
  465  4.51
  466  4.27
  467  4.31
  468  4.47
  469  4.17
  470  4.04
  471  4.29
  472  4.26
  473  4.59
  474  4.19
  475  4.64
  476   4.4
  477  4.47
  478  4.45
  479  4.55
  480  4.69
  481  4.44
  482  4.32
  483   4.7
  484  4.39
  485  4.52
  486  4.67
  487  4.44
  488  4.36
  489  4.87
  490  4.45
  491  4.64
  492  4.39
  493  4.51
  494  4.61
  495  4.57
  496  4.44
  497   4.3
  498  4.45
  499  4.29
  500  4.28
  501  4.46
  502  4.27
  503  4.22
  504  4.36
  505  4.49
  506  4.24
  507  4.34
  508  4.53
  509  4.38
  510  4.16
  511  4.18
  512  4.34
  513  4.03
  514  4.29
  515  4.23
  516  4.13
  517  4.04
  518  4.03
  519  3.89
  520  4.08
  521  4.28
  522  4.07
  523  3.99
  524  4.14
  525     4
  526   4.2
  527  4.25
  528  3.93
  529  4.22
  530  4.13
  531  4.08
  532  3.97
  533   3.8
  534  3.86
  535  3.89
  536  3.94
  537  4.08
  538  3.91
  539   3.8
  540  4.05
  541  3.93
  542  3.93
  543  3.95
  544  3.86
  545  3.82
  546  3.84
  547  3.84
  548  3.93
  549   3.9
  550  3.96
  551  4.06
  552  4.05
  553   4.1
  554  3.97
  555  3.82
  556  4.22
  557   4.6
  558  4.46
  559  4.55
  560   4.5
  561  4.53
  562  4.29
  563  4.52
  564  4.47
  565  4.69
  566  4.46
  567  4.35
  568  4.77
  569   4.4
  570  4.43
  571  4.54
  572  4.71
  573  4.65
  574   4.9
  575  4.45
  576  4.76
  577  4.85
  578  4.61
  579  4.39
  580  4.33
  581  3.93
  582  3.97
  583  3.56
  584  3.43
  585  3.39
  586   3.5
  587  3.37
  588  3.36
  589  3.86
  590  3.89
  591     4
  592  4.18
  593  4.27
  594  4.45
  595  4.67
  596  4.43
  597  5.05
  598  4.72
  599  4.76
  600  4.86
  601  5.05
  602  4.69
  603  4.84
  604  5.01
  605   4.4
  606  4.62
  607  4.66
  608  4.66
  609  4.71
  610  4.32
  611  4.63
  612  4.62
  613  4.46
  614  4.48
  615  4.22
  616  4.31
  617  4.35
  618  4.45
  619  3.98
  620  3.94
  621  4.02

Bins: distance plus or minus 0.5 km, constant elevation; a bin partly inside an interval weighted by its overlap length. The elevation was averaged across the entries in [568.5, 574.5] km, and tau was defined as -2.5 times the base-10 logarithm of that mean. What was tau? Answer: -1.66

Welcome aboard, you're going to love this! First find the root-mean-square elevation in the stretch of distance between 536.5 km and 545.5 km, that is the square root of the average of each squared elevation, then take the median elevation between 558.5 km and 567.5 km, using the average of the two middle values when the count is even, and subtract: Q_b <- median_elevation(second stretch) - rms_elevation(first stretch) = 0.57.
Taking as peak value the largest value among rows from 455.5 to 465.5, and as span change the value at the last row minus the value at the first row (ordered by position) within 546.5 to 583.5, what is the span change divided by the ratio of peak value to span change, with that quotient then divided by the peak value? 0.004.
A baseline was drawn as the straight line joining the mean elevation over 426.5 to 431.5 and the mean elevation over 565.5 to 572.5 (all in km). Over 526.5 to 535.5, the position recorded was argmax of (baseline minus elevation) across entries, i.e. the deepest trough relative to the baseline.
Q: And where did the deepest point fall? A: 533 km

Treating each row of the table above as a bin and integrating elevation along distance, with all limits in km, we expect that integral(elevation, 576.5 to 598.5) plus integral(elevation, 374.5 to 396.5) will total 168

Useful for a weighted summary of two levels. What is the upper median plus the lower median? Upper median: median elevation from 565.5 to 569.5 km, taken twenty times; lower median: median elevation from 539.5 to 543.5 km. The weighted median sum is 93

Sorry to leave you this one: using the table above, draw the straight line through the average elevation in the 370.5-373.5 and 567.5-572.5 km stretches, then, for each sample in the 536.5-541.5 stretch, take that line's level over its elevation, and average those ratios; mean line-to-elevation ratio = 1.10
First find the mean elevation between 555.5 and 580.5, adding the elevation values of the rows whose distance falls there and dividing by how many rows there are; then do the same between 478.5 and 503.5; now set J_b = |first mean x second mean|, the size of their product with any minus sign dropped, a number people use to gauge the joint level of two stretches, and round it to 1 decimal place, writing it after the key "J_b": 20.3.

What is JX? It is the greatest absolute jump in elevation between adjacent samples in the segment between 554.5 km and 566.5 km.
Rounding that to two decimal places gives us 0.40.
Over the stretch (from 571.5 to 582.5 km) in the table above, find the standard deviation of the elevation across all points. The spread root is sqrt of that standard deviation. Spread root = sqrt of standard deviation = 0.6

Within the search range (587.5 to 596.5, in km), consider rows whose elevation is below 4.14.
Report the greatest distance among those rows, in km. 591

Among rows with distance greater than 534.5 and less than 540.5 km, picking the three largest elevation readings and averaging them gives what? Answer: 4.02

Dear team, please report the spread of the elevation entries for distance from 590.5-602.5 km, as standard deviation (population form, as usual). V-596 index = 0.319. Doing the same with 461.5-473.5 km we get 0.179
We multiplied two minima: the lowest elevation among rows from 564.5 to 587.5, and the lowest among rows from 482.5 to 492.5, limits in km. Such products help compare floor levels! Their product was 15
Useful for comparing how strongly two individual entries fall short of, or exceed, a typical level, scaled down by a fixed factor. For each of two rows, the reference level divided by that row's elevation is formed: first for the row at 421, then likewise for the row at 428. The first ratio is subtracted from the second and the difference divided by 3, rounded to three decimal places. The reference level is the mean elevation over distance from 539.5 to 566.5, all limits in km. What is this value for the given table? 0.019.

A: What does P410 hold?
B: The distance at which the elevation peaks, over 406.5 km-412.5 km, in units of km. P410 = 409 km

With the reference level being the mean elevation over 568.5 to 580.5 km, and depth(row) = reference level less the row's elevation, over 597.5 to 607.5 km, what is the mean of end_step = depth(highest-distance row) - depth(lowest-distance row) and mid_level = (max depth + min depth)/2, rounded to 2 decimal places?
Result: -0.04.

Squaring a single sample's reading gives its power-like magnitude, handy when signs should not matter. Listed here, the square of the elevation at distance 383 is 12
